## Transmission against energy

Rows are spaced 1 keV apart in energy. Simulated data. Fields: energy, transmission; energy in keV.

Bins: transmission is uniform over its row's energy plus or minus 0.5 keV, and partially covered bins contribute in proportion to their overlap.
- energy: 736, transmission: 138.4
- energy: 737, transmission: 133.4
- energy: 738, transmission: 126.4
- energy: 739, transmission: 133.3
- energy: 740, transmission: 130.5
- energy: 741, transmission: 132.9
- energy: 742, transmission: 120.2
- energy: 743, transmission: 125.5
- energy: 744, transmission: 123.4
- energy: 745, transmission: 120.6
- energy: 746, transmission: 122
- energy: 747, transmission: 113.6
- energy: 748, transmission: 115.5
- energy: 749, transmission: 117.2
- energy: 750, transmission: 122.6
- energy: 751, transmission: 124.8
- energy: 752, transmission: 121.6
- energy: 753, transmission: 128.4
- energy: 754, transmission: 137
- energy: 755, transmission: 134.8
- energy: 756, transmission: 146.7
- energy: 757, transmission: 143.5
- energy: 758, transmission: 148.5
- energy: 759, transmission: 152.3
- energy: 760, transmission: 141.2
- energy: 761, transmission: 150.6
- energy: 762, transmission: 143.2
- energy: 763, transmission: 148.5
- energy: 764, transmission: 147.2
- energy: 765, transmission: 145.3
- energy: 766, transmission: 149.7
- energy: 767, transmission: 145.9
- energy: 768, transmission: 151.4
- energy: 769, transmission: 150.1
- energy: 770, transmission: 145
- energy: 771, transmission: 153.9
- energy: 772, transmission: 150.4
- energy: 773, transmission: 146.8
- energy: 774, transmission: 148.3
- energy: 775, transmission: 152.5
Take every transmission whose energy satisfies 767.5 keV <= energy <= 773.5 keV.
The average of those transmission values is 150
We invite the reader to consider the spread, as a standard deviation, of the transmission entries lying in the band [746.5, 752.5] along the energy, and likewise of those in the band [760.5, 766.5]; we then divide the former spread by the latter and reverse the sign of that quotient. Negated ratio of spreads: -1.6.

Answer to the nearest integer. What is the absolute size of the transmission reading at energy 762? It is 143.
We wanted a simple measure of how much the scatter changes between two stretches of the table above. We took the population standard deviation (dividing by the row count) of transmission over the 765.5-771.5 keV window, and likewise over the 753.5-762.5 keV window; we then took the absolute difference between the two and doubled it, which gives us 5.1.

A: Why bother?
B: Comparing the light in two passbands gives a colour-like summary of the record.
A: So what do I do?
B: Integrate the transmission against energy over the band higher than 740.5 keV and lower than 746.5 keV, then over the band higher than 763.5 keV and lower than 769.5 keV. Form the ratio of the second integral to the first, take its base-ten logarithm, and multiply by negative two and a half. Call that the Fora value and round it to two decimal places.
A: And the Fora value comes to -0.19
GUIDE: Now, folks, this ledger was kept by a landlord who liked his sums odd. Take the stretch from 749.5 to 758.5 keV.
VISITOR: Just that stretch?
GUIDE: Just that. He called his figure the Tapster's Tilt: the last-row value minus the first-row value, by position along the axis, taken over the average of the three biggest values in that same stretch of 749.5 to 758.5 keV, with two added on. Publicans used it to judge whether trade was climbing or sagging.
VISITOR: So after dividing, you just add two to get 2.177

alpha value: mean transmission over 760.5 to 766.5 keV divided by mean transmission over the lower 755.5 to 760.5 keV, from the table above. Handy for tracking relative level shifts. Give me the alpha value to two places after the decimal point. 1.01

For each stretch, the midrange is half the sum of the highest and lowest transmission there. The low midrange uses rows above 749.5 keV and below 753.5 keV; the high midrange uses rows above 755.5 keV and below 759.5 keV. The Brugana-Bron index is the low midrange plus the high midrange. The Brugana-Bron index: 273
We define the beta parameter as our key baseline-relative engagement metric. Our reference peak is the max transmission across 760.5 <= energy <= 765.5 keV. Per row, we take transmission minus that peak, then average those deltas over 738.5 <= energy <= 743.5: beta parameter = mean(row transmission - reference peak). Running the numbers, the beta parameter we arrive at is -22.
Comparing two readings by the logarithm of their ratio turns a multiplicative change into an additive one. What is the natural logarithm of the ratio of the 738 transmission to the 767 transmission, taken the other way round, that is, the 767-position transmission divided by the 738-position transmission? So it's 0.14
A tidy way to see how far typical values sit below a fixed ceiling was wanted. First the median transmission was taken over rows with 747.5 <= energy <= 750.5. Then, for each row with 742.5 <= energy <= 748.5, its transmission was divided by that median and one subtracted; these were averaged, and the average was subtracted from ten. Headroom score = 9.98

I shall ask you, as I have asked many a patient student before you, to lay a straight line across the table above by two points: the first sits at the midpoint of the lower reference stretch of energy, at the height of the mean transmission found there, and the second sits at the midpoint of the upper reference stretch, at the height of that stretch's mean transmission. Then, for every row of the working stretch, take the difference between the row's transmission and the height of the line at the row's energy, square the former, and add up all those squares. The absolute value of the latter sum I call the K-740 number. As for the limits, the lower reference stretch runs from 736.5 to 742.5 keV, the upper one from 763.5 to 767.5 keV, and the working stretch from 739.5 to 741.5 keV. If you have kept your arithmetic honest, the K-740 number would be 6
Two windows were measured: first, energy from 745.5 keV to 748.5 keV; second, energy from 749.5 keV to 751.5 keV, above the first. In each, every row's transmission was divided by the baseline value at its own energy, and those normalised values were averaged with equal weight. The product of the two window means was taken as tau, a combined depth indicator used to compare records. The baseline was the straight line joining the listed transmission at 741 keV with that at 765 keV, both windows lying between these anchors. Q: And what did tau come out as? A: 0.77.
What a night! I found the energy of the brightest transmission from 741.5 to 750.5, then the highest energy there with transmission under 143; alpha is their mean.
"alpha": 746.5 keV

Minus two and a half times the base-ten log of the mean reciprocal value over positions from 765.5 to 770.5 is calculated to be 5.43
